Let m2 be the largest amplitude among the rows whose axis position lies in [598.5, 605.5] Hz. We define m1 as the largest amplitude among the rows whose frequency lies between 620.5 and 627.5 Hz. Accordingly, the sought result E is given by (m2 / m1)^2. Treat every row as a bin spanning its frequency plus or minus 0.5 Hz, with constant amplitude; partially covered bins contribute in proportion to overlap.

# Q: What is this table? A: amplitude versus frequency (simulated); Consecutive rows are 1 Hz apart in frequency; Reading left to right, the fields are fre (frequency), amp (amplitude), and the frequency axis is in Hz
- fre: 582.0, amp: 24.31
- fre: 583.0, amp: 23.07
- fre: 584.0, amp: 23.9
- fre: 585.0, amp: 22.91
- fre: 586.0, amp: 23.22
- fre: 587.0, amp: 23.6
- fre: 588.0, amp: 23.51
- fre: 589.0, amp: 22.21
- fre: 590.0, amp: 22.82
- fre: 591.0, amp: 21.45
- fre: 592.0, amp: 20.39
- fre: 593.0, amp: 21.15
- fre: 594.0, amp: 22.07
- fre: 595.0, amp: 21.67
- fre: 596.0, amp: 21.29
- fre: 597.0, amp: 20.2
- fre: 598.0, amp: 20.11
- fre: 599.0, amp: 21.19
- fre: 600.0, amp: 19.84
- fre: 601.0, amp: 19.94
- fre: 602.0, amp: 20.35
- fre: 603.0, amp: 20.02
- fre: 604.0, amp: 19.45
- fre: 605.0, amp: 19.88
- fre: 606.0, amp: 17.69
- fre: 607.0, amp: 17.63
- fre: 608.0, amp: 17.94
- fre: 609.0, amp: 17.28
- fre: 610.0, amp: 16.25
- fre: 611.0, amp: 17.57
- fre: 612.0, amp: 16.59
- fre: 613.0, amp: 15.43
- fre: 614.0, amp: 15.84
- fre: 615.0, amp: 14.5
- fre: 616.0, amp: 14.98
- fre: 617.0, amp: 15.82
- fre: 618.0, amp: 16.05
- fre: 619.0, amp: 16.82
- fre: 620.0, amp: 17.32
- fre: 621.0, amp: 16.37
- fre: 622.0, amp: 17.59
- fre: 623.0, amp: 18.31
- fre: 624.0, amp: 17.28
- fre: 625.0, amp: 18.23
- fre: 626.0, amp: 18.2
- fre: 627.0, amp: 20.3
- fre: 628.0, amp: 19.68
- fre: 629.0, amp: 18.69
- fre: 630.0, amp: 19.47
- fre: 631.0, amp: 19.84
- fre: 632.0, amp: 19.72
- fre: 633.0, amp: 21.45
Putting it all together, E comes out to 1.1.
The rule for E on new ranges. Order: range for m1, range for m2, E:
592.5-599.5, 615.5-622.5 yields 0.6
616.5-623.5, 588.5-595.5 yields 1.6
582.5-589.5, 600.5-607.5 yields 0.7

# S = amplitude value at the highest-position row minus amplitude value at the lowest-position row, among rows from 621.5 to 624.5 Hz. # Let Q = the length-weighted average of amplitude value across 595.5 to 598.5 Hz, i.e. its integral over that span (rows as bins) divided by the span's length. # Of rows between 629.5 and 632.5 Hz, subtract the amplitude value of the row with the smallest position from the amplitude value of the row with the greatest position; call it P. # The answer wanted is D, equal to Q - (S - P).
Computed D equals 21.1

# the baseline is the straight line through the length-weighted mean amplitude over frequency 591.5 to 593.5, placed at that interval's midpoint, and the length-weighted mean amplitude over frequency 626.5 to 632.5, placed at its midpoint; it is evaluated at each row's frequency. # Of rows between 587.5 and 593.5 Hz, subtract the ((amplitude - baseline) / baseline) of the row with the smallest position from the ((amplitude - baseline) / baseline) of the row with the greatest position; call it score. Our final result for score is -0.11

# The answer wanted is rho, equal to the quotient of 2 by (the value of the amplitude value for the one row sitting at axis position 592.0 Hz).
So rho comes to 0.098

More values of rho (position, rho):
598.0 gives 0.099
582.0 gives 0.082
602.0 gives 0.098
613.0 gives 0.130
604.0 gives 0.103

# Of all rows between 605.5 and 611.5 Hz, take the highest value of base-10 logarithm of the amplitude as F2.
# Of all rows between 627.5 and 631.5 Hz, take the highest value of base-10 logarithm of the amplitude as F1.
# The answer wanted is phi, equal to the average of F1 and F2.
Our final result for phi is 1.28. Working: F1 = 1.30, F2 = 1.25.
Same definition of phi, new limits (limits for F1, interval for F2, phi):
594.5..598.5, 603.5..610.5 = 1.32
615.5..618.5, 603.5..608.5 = 1.25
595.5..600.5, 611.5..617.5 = 1.27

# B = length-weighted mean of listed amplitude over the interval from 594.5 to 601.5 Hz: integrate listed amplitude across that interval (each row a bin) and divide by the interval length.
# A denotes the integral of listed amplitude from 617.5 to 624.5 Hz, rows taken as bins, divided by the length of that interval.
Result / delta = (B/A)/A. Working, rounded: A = 17.1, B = 21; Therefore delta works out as 0.070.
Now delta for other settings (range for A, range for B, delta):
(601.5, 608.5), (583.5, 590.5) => 0.064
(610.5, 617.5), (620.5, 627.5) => 0.072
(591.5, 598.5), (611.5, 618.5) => 0.035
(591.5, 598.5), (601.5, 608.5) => 0.043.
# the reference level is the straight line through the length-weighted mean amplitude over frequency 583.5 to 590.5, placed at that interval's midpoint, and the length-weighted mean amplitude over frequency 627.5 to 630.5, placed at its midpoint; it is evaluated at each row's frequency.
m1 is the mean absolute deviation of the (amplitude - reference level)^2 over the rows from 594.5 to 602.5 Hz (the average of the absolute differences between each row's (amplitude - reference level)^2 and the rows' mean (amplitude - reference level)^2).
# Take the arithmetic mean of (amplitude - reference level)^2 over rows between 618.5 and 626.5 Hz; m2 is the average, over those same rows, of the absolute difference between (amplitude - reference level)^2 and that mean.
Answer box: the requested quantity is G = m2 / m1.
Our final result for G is 2.3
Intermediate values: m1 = 1.5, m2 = 3.4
